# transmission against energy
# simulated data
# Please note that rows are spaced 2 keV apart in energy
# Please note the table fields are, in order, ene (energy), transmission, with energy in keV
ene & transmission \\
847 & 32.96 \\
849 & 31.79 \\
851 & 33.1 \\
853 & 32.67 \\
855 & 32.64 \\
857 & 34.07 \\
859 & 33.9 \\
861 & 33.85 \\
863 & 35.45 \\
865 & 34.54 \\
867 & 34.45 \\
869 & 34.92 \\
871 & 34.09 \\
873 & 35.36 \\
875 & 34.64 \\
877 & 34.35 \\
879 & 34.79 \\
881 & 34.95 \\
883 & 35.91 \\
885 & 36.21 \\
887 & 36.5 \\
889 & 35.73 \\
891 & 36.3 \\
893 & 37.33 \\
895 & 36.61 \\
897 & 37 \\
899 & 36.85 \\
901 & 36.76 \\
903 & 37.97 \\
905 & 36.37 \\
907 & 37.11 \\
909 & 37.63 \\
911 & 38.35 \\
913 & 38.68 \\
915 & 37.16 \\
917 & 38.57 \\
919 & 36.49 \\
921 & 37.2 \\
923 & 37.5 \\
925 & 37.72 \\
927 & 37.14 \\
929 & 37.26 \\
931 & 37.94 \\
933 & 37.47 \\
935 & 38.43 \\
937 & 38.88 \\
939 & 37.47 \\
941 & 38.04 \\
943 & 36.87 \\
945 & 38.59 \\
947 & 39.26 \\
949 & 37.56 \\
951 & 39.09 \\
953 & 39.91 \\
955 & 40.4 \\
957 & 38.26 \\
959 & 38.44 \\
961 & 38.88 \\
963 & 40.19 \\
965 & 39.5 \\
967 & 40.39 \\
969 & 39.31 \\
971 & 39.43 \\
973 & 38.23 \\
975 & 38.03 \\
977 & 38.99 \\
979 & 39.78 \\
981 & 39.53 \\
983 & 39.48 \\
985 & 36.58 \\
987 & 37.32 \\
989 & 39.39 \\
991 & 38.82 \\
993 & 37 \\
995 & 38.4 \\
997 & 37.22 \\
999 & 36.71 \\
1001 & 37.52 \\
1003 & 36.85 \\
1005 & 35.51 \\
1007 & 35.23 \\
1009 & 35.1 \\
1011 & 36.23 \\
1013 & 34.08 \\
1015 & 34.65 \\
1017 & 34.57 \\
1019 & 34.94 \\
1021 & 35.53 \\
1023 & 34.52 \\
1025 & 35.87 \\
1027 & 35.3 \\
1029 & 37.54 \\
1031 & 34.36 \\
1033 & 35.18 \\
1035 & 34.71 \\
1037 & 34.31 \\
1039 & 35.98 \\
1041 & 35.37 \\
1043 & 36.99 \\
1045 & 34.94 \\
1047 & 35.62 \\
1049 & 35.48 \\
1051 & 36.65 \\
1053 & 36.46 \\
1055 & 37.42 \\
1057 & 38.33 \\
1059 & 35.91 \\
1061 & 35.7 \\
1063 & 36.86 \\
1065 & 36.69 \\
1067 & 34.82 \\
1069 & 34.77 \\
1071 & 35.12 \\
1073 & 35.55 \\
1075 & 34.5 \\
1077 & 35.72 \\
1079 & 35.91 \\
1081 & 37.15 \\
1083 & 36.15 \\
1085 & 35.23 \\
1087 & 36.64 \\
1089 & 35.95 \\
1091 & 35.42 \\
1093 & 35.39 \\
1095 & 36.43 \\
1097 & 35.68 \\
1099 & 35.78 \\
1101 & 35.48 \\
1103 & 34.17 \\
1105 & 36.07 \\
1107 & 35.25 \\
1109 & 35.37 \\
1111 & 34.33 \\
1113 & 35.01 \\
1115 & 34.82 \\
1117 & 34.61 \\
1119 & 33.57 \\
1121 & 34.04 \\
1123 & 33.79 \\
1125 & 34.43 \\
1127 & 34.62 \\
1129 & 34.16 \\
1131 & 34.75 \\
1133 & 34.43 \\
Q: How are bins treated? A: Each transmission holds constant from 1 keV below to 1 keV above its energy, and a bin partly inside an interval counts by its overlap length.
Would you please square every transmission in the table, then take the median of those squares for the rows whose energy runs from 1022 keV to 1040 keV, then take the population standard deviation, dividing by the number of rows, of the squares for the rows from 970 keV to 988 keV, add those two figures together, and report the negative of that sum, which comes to -1319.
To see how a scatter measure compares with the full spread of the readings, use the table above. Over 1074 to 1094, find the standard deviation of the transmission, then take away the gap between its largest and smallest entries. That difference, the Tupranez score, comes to -1.9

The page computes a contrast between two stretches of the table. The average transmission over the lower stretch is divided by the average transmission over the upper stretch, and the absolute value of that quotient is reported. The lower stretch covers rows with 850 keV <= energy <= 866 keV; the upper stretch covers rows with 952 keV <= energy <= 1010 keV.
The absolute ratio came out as 0.88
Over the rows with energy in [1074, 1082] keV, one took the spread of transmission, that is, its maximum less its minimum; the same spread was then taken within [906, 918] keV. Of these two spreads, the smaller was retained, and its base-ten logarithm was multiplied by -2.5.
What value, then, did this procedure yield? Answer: -0.49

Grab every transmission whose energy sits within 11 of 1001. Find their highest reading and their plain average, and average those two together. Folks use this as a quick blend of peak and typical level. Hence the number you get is 37.8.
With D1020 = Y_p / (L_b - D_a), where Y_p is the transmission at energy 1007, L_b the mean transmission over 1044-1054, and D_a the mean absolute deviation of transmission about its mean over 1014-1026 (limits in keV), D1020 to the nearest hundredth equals 1.00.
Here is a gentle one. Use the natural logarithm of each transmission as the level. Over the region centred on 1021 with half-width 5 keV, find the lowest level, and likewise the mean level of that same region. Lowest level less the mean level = -0.016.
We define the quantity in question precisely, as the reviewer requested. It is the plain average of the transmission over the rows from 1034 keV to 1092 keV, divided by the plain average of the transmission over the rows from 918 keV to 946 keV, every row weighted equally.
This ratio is 0.95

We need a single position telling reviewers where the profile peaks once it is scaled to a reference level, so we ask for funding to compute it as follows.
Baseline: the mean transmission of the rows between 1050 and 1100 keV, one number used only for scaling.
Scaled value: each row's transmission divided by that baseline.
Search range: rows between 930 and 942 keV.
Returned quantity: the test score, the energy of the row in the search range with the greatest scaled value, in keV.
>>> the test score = 937 keV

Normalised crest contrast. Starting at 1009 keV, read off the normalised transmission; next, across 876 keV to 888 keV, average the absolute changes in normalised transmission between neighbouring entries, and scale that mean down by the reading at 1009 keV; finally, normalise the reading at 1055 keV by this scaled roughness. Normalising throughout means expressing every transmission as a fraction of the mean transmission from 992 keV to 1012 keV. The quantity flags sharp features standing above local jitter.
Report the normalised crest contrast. 84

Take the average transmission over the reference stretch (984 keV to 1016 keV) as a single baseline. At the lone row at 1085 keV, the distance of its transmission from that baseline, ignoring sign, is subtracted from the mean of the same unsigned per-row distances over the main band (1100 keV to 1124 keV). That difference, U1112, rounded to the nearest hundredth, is 0.52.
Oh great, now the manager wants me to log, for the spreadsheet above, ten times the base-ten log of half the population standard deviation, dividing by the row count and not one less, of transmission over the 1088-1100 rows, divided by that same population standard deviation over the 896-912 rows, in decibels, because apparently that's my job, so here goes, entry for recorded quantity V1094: -6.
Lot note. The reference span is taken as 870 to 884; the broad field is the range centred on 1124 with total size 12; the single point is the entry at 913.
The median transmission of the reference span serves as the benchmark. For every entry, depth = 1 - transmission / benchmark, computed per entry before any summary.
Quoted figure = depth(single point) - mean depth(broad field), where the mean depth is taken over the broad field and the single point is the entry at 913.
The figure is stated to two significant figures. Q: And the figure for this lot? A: -0.13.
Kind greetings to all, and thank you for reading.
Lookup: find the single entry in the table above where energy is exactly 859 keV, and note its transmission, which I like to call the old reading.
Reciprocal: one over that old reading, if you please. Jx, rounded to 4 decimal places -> 0.0295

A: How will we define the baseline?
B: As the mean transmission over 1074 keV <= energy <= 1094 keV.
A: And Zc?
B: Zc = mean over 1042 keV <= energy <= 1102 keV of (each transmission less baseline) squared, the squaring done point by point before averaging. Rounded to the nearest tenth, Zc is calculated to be 0.7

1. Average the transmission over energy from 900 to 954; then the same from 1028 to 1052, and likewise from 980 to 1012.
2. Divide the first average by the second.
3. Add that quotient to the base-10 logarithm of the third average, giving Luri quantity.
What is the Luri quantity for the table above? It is 2.63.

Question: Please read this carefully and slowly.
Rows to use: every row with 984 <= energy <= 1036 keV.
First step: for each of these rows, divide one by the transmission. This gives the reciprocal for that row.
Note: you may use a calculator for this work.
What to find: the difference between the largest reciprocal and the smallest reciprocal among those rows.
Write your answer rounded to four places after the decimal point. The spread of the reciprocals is 0.0040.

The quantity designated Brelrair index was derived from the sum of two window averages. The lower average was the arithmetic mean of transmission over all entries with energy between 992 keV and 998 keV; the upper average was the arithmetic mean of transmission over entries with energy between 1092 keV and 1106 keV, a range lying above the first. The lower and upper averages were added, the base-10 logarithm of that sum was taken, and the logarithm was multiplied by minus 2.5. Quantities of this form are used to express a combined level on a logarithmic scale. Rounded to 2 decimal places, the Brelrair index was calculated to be -4.66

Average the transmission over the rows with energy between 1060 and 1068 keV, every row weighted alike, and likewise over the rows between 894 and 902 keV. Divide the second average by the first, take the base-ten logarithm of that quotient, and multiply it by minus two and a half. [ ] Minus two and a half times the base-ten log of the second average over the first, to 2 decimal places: -0.02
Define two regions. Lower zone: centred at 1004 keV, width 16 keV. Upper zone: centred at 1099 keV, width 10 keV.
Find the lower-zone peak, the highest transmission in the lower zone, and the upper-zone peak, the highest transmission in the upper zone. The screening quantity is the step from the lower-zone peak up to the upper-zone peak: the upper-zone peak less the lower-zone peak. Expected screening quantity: -1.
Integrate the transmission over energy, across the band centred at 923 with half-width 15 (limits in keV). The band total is 1133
